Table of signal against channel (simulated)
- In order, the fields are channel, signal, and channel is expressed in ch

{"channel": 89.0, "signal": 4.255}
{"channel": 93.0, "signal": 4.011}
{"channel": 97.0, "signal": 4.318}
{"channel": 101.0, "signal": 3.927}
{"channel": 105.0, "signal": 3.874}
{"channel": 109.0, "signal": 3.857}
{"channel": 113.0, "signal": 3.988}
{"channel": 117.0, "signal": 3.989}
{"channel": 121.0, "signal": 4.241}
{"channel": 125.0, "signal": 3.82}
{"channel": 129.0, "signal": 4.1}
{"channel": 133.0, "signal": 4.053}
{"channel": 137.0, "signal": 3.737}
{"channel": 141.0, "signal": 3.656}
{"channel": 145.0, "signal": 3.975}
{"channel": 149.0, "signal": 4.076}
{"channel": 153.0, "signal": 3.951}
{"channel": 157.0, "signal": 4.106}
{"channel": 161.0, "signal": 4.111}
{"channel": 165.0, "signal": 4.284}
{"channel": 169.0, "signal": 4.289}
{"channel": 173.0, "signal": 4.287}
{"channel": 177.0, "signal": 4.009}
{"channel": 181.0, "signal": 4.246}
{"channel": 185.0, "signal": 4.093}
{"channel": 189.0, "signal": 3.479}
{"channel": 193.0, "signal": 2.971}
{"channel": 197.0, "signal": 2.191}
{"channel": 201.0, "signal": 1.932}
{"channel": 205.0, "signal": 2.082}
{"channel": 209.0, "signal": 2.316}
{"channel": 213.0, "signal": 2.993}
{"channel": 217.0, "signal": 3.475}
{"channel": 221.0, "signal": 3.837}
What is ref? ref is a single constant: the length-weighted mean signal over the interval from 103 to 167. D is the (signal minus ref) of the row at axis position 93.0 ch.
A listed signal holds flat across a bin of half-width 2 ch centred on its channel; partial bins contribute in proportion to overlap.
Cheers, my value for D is 0.02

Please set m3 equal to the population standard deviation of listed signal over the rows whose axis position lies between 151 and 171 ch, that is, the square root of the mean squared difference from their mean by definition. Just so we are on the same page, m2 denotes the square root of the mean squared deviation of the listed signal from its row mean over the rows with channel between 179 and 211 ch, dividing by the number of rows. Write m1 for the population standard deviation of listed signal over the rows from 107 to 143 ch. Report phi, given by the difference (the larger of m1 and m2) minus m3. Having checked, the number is 0.7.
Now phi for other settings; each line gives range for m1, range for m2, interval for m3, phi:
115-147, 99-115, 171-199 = -0.5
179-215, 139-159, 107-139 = 0.7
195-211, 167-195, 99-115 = 0.4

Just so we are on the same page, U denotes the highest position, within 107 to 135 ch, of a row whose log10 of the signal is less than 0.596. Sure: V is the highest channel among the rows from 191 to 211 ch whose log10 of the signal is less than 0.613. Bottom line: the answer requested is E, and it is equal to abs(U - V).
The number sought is 84 ch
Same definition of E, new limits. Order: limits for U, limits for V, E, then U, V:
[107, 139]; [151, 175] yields 16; 137.0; 153.0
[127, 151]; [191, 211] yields 68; 141.0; 209.0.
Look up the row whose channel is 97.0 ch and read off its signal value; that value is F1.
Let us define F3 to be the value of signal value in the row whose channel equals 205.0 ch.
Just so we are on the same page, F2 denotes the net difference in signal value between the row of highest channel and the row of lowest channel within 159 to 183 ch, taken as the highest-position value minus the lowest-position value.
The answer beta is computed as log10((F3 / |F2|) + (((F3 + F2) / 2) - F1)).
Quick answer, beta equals 1.09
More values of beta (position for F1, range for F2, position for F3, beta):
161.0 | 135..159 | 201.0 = 0.36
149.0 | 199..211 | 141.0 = 0.87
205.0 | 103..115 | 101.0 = 1.54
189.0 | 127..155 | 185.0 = 1.41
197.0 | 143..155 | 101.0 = 2.21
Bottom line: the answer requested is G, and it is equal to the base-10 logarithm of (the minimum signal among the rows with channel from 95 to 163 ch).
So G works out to 0.56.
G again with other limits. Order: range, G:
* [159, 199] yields 0.34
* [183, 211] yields 0.29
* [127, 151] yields 0.56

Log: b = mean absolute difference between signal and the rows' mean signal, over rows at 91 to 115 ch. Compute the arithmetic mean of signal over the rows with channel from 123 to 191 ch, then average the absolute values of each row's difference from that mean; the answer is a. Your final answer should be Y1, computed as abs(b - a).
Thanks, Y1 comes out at 0.06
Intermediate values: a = 0.17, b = 0.11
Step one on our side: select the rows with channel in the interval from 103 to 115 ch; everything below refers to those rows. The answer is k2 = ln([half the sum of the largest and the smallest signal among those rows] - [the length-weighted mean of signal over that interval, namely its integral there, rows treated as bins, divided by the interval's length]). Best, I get -4.1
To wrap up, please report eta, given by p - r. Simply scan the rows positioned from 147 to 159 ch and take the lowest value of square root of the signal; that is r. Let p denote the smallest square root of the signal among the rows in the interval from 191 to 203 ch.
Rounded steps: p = 1.39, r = 1.99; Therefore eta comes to -0.60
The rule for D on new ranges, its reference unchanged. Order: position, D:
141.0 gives -0.33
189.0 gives -0.51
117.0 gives 0.00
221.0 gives -0.15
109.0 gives -0.13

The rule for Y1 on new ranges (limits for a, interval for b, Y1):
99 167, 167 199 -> 0.48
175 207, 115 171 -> 0.68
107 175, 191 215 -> 0.23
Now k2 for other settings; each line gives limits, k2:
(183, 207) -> -1.5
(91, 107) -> -2.8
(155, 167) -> -3.6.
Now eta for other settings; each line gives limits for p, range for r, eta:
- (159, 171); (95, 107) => 0.06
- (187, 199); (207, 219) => -0.04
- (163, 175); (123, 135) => 0.12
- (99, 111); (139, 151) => 0.05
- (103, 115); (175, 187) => -0.04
